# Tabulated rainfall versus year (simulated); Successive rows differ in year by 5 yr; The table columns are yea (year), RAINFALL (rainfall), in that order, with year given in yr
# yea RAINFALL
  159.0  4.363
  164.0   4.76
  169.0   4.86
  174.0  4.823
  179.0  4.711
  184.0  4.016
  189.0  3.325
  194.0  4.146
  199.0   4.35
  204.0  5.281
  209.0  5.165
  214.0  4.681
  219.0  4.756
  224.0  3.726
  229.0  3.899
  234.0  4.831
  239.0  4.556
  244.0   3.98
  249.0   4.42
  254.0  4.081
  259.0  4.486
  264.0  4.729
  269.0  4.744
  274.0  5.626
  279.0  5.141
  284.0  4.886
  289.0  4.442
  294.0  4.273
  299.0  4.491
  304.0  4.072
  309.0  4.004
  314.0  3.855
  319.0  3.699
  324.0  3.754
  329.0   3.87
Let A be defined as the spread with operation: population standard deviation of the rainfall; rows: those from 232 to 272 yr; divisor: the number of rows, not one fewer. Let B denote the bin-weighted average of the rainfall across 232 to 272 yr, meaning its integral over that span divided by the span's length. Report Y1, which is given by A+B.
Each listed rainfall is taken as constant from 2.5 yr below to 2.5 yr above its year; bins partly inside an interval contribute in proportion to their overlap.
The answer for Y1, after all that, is 4.78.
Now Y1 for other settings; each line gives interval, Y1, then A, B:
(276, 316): 4.83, 0.41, 4.42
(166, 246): 4.98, 0.53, 4.45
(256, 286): 5.29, 0.37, 4.92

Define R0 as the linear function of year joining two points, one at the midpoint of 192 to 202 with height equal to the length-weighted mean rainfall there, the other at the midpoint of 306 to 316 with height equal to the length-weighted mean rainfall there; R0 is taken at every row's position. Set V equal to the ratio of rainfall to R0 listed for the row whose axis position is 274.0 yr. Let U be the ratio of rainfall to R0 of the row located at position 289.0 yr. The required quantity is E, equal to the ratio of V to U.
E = 1.25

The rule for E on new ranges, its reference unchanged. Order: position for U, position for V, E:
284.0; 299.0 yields 0.93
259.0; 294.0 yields 0.98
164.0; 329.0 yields 0.92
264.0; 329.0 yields 0.86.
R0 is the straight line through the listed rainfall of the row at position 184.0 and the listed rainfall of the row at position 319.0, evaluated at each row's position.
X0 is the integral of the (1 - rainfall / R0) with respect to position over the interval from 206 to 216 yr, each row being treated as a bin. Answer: -2.53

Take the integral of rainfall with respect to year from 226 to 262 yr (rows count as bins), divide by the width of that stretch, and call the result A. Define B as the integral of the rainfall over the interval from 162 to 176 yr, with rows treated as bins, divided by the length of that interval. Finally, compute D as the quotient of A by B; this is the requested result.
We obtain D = 0.90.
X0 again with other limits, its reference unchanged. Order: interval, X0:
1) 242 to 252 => -0.87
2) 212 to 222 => -1.86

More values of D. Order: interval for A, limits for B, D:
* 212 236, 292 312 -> 1.04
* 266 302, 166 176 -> 0.99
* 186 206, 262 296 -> 0.88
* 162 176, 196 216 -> 0.99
